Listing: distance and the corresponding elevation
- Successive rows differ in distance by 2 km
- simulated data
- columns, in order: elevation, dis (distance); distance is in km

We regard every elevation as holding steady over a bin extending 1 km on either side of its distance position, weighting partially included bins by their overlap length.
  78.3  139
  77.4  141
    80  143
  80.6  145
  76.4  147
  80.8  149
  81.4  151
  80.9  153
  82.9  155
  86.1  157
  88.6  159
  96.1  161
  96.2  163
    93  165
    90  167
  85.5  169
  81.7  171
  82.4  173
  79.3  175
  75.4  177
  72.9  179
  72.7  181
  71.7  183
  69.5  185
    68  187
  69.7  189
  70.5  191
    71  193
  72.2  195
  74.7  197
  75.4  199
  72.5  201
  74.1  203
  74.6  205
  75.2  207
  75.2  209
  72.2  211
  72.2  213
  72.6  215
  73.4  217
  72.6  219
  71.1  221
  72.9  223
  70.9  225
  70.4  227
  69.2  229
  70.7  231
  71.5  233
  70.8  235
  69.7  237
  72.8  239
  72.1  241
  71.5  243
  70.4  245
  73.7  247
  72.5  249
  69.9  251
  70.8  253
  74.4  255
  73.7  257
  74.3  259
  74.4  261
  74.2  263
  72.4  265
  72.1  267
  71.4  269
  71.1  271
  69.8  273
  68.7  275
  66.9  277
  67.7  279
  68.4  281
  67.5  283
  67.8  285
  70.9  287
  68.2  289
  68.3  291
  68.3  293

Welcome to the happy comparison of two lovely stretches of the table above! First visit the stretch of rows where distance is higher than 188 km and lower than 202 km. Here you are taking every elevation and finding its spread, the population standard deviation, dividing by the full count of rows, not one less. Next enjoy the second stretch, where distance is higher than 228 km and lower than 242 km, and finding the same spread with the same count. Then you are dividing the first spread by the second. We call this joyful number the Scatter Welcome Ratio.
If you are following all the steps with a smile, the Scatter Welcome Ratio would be 1.7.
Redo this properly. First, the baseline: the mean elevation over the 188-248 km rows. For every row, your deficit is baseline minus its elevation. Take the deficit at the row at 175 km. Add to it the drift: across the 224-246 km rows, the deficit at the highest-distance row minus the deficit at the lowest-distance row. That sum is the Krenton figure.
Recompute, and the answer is -6.6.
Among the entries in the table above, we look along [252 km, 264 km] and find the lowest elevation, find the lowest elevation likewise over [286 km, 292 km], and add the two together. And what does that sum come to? 139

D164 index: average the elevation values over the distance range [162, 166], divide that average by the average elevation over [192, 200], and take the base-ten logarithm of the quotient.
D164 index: 0.11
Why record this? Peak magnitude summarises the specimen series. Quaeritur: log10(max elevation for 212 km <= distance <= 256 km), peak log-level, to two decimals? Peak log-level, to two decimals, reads 1.87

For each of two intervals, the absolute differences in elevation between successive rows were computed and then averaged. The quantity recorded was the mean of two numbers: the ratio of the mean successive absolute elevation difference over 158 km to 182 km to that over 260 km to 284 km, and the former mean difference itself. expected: 3.1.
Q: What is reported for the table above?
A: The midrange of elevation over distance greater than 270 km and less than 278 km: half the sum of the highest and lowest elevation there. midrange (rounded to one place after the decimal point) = 69.0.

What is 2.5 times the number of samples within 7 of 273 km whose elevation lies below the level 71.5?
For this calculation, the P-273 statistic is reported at 15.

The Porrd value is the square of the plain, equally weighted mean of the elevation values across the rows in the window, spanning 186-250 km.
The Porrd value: 5194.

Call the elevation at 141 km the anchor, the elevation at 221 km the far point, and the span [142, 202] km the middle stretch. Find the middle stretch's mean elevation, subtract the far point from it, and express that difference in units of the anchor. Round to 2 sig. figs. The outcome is 0.11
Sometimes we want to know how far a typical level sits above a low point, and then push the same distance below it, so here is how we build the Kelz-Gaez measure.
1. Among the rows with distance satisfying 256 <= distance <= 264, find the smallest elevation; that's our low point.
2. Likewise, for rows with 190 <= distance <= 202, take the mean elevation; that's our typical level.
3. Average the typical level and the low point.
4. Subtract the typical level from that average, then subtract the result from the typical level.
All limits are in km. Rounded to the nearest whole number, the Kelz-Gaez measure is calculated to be 72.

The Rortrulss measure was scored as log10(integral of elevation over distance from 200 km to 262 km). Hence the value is 3.65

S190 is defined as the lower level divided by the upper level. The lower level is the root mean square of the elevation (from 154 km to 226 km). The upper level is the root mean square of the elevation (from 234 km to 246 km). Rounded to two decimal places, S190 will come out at 1.09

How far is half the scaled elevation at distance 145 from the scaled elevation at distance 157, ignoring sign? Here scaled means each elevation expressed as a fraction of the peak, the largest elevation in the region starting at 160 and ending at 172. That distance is 0.48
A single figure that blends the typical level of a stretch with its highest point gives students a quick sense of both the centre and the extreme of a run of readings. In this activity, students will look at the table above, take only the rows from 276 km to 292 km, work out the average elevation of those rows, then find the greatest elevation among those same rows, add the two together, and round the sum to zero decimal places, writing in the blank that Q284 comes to 139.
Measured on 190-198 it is 147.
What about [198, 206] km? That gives 150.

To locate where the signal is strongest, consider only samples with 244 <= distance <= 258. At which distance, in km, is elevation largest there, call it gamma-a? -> 255 km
